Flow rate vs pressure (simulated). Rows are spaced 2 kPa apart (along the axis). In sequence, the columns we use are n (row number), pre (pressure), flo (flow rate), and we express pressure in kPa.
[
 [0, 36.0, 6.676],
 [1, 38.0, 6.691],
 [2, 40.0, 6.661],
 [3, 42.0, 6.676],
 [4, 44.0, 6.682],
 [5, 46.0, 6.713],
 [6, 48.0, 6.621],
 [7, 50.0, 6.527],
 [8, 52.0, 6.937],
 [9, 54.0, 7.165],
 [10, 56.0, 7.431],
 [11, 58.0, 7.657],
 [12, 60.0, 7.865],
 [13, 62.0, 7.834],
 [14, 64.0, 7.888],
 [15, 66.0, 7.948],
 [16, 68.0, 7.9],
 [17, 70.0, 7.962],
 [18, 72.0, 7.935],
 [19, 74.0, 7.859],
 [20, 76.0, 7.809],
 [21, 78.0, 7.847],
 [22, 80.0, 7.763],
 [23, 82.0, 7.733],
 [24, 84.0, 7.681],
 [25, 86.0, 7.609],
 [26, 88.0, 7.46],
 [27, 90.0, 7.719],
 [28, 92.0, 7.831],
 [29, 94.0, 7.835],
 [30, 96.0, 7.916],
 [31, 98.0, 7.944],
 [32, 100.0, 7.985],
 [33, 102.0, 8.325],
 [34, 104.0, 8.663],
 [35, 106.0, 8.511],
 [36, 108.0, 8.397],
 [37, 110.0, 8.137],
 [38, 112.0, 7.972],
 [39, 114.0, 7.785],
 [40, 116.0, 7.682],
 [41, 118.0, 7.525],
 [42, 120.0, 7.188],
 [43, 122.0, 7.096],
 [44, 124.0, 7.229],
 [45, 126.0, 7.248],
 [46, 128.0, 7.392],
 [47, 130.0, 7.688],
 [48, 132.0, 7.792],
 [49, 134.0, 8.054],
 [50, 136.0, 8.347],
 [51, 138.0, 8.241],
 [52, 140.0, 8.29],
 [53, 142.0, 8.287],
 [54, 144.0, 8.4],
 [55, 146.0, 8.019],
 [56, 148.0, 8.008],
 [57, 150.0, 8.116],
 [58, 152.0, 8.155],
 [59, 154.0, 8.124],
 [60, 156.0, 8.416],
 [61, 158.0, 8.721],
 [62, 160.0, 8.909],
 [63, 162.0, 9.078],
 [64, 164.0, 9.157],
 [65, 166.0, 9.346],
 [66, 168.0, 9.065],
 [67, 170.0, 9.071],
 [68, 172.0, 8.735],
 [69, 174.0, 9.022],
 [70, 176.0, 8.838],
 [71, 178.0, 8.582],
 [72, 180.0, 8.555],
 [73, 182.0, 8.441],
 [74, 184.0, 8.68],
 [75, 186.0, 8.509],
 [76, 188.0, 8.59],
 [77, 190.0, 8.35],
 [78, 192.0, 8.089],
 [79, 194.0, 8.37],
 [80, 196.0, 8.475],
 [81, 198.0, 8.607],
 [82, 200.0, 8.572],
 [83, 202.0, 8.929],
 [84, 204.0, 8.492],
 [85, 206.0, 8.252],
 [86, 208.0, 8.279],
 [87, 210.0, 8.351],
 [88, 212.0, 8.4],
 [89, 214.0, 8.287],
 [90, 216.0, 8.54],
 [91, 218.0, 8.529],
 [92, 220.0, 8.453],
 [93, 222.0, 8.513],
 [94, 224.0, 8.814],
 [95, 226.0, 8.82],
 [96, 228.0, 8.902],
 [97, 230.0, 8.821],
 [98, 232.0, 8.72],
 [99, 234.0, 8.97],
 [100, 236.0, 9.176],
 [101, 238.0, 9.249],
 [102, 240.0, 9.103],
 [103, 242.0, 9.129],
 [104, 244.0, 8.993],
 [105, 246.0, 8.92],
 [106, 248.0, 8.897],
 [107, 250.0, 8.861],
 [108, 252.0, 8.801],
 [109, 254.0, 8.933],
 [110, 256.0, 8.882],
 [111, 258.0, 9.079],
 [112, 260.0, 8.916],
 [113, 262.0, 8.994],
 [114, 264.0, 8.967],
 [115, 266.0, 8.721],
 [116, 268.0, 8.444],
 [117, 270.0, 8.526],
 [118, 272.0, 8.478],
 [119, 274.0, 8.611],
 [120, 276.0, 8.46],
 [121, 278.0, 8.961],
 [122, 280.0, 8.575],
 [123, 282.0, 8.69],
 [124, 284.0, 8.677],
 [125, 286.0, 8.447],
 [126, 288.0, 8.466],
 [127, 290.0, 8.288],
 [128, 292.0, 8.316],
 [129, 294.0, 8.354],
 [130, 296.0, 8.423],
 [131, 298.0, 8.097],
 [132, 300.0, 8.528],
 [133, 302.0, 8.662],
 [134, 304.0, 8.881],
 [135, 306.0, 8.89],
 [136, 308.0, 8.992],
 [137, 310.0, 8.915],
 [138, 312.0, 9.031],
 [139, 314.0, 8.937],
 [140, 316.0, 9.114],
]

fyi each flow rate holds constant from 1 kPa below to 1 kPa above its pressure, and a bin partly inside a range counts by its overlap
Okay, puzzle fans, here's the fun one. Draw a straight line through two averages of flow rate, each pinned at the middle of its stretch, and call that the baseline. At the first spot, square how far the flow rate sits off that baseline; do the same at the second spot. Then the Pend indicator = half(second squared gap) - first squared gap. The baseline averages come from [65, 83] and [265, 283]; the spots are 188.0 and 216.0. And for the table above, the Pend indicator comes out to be -0.1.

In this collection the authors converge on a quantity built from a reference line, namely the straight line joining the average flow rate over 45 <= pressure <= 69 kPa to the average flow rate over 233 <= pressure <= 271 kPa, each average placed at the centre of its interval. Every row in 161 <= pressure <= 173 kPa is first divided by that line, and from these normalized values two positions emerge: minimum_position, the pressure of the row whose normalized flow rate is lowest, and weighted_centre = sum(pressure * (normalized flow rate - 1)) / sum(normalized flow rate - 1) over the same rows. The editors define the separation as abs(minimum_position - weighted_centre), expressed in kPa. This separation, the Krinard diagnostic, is 5.6 kPa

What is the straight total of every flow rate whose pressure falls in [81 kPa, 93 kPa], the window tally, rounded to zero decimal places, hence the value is 46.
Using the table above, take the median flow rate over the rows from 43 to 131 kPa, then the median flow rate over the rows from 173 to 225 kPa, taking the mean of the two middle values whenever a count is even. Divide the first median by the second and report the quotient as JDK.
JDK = 0.91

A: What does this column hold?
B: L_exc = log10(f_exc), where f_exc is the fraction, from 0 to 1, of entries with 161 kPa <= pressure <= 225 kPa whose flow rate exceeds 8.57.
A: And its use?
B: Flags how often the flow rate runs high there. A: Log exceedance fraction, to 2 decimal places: -0.33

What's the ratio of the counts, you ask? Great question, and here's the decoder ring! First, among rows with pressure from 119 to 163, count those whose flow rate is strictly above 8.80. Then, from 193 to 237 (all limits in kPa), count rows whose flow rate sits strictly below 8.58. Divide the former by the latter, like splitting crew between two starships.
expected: 0.15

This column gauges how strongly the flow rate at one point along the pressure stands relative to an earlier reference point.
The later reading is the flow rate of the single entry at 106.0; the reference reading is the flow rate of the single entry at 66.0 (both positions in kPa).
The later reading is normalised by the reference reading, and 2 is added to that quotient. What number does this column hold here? 3.07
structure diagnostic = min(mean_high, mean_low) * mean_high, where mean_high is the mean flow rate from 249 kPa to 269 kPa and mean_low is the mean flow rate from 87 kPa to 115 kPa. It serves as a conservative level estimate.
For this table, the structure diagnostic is 71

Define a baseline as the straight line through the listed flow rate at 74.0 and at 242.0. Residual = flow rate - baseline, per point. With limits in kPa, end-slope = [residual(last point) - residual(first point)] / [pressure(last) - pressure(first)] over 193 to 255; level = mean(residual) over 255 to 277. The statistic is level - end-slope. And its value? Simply -0.58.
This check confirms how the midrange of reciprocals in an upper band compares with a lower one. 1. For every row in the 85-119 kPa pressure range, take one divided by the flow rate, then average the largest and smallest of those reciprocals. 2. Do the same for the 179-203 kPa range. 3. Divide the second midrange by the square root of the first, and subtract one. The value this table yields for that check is -0.666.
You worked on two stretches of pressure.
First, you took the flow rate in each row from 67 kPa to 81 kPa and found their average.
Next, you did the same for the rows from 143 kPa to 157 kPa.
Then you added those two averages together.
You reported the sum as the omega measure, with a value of 16.0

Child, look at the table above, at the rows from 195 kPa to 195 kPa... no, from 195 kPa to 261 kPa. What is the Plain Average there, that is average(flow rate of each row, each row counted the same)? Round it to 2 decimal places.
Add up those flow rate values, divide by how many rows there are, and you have 8.75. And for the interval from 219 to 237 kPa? 8.80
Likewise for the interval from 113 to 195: 8.27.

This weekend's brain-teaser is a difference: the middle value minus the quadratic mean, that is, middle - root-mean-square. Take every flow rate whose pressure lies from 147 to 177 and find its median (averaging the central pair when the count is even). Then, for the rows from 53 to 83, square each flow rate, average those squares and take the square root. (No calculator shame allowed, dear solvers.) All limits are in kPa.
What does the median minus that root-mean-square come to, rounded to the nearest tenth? 1.1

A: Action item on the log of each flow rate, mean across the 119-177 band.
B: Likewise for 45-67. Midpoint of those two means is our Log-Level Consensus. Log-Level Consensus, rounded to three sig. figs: 0.890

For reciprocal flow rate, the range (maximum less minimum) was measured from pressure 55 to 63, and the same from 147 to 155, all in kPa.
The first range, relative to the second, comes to 3.3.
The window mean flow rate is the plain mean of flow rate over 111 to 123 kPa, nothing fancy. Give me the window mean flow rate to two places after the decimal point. 7.54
